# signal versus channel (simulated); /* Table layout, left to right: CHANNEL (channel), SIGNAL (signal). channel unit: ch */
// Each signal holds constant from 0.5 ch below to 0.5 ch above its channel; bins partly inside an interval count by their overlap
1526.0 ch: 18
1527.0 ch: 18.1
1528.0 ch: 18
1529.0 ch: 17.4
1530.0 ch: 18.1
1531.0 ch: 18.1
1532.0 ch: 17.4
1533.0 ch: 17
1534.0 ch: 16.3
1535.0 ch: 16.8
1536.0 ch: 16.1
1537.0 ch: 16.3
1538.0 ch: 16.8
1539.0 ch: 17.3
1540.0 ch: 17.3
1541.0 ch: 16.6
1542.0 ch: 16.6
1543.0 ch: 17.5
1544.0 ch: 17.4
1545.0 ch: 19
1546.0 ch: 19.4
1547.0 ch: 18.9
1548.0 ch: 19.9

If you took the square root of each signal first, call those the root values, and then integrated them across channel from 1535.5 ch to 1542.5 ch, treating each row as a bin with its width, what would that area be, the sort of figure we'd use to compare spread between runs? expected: 29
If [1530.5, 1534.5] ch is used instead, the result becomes 17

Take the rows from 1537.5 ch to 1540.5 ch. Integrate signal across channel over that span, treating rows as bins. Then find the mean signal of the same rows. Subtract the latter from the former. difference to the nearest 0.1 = 34.3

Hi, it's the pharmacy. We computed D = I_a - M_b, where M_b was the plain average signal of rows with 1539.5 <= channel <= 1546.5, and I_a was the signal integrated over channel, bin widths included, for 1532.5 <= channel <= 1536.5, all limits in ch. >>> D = 49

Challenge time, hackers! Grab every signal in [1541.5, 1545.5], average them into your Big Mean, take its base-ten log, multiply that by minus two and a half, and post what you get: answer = -3.12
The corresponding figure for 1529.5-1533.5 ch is -3.12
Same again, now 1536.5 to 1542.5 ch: -3.06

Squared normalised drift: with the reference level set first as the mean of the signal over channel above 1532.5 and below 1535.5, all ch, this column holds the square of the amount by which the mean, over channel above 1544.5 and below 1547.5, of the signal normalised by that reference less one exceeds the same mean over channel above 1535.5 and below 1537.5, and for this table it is 0.0302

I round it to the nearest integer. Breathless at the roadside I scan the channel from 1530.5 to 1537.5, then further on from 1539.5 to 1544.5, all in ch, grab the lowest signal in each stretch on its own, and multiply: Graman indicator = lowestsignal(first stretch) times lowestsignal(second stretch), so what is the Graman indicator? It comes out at 267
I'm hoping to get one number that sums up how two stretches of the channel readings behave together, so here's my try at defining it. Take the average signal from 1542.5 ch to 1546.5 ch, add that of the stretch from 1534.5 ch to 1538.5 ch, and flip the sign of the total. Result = -34.8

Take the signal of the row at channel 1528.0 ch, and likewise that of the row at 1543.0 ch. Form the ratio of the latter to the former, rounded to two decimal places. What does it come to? 0.97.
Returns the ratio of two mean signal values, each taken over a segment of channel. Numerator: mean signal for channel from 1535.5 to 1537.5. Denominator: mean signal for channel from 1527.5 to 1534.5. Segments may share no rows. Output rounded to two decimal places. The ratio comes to 0.93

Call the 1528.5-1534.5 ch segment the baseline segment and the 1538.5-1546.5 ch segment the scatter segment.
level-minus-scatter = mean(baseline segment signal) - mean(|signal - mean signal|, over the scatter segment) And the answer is 16.6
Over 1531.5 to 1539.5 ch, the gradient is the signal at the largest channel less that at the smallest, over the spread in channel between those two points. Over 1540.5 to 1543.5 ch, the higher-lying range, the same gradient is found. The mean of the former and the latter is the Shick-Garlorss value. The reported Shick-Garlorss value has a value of 0.22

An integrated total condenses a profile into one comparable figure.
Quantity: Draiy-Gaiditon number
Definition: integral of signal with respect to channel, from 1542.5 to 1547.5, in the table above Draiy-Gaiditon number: 92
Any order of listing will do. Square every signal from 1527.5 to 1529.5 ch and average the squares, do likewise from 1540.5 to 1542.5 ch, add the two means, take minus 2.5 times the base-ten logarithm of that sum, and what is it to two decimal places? -6.93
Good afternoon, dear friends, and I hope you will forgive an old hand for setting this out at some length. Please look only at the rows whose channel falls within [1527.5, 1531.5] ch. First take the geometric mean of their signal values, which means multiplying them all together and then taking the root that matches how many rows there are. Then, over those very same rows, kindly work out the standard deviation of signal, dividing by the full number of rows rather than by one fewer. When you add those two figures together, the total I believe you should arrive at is 18.2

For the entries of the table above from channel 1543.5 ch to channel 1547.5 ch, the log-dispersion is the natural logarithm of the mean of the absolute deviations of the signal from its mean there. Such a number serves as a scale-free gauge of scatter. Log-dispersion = -0.5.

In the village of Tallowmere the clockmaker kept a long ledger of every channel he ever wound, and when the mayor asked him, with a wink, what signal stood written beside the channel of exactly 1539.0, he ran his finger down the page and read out 17.3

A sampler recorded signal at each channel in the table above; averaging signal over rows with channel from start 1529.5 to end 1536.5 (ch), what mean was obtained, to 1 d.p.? 17.1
